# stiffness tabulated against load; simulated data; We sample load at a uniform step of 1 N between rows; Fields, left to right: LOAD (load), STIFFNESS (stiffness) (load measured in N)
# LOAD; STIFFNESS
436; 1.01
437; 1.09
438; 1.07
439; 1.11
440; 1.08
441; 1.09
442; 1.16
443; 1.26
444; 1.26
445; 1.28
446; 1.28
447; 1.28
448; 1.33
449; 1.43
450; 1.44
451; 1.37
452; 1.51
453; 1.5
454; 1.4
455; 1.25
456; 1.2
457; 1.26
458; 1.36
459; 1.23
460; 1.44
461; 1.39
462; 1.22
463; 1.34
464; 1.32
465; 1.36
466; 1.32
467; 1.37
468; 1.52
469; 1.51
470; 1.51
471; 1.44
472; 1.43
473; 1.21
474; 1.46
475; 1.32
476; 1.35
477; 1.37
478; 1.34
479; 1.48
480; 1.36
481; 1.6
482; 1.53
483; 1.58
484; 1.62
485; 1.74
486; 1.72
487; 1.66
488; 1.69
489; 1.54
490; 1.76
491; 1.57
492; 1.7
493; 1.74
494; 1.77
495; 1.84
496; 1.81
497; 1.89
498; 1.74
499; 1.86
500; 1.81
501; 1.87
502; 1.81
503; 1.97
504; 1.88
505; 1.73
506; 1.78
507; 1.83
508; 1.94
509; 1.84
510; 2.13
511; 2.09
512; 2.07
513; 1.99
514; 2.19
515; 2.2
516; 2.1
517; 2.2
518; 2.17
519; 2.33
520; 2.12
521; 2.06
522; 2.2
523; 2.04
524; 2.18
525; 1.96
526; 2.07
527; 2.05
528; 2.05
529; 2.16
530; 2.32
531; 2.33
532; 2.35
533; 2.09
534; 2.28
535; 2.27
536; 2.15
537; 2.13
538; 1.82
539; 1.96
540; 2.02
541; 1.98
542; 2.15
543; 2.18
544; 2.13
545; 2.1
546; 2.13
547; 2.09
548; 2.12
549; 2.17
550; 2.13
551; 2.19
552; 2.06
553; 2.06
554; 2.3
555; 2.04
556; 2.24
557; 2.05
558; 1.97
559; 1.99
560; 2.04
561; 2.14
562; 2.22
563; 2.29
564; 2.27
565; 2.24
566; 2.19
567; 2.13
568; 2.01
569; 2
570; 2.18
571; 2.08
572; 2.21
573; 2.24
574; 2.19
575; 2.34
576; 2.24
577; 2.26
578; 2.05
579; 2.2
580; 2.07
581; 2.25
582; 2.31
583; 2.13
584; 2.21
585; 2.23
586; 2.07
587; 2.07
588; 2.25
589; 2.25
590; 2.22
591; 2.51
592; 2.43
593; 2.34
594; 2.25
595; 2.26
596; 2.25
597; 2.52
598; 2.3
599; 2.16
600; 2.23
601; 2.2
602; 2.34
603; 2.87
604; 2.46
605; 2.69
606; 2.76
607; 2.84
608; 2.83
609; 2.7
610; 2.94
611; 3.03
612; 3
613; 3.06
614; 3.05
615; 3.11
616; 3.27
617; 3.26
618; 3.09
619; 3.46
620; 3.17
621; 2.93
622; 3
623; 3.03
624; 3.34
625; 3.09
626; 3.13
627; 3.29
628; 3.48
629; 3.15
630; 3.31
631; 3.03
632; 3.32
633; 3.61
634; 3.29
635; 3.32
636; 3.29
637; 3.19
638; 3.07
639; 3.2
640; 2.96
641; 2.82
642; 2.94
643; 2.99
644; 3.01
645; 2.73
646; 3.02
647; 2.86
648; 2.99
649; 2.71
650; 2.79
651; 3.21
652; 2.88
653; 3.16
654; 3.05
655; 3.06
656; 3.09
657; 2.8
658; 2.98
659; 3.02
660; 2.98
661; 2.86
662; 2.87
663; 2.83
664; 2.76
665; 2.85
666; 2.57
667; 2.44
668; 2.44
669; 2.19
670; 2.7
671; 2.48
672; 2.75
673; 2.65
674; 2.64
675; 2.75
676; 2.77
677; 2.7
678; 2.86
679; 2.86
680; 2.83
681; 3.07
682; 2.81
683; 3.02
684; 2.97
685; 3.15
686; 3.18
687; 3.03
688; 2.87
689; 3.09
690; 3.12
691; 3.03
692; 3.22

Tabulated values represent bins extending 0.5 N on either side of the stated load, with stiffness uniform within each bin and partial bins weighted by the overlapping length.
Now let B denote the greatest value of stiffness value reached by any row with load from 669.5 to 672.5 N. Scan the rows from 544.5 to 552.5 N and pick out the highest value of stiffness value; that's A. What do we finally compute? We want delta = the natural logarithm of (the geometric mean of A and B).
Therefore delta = 0.9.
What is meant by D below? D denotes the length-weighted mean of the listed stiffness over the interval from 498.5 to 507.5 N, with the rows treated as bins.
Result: 1.84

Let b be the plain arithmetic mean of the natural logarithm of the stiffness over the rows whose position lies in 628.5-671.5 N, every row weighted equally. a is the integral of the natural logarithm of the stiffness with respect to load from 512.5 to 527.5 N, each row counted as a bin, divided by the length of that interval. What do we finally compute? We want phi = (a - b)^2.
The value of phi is 0.11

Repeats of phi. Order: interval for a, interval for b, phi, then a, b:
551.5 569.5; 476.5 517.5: 0.03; 0.75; 0.57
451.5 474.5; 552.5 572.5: 0.20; 0.31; 0.76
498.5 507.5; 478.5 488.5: 0.02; 0.61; 0.47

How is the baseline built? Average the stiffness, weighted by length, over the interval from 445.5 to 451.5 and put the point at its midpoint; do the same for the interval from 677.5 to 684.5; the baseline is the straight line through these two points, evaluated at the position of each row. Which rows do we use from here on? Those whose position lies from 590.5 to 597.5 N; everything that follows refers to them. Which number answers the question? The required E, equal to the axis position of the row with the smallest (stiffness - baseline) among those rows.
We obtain 596 N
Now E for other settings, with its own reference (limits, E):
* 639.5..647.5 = 645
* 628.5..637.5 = 631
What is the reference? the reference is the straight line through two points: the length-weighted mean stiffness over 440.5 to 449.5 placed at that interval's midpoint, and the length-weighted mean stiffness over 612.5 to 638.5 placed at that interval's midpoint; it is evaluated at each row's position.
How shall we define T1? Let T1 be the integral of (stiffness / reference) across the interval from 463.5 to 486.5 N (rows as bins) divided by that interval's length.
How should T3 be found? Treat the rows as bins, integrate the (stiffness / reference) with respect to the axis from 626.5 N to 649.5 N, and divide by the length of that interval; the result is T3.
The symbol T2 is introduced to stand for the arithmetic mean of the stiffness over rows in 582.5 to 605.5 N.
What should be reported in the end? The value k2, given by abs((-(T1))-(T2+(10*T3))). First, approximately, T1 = 0.92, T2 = 2.3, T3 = 0.933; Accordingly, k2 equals 12.6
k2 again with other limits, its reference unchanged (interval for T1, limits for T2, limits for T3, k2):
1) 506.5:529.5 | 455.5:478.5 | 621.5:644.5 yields 12.0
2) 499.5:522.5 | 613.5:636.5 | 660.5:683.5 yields 11.6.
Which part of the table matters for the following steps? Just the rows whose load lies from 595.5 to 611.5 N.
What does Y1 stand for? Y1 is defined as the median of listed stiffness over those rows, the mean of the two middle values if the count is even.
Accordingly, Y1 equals 2.6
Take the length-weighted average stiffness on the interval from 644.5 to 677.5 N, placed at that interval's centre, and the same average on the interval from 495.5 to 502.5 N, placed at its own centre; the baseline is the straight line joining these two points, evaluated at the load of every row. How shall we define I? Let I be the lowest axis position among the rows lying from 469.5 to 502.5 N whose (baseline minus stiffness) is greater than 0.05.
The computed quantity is 470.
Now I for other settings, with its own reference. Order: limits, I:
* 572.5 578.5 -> 574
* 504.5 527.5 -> 505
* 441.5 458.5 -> 442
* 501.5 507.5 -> 505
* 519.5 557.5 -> 538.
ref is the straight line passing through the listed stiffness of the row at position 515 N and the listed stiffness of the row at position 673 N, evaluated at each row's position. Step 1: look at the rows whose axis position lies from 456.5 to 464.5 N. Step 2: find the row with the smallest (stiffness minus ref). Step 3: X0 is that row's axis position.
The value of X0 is 462 N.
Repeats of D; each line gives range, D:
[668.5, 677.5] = 2.63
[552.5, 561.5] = 2.09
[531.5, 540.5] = 2.12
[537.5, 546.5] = 2.05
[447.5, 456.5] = 1.38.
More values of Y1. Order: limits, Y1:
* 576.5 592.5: 2.2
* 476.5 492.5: 1.6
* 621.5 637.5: 3.3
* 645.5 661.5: 3.0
